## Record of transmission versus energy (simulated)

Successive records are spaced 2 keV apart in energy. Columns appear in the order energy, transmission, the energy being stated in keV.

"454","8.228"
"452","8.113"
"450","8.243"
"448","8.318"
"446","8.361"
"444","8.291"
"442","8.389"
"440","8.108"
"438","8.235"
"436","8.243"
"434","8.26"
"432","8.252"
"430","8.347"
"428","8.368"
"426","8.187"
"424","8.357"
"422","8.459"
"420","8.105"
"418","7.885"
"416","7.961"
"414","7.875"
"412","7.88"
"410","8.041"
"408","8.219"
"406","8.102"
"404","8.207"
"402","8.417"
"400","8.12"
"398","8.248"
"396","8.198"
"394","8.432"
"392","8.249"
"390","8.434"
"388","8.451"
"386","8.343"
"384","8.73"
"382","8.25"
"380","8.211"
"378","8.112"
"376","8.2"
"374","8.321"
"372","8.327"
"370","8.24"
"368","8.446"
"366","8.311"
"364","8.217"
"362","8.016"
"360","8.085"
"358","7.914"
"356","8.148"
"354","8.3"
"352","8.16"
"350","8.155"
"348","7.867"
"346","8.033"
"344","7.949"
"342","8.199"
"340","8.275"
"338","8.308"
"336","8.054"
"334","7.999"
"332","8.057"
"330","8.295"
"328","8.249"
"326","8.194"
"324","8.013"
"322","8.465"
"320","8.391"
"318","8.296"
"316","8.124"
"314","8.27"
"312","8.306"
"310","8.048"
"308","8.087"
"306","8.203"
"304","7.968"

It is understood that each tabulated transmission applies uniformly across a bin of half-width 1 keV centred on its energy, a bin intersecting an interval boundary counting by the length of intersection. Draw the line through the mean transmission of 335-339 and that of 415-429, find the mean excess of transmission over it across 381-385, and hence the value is 0.30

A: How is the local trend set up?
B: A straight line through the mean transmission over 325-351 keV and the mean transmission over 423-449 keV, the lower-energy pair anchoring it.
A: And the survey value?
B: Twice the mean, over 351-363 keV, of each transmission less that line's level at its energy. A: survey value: -0.11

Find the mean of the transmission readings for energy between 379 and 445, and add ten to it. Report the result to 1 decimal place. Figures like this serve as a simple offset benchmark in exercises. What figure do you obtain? 18.2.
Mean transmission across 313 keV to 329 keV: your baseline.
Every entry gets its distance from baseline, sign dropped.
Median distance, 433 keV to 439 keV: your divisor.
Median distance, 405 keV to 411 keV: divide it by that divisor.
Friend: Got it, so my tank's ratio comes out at 15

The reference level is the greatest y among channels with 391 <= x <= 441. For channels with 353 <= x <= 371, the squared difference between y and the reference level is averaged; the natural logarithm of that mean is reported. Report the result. -2.32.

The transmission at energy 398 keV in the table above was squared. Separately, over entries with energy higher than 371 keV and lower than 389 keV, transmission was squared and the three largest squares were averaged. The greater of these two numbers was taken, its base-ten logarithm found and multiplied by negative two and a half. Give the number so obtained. -4.65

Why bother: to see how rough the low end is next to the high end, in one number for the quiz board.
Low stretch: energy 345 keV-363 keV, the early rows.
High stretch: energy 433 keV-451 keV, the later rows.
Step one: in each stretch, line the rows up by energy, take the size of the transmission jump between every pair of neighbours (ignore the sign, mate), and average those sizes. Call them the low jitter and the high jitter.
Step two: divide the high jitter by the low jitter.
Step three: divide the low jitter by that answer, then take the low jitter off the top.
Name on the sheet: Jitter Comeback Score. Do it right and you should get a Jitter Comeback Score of 0.11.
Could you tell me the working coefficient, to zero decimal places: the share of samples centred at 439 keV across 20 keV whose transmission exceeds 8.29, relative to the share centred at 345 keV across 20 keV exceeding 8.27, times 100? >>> 167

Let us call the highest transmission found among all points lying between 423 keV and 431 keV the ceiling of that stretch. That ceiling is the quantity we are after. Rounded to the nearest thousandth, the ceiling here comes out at 8.368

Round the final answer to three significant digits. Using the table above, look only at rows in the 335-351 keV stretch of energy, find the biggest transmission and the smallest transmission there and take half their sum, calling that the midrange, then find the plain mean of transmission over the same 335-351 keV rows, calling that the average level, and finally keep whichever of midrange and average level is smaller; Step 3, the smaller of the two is 8.09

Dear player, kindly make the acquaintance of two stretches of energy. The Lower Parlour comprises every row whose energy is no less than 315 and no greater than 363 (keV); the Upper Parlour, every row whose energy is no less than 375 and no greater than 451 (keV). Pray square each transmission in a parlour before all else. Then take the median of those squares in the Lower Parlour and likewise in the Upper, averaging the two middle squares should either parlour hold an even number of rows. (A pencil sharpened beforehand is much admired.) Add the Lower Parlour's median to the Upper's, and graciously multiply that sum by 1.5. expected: 202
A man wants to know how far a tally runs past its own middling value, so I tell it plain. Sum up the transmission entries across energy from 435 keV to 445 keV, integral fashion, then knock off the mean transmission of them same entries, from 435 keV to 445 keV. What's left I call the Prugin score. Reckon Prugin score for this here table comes 74.3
